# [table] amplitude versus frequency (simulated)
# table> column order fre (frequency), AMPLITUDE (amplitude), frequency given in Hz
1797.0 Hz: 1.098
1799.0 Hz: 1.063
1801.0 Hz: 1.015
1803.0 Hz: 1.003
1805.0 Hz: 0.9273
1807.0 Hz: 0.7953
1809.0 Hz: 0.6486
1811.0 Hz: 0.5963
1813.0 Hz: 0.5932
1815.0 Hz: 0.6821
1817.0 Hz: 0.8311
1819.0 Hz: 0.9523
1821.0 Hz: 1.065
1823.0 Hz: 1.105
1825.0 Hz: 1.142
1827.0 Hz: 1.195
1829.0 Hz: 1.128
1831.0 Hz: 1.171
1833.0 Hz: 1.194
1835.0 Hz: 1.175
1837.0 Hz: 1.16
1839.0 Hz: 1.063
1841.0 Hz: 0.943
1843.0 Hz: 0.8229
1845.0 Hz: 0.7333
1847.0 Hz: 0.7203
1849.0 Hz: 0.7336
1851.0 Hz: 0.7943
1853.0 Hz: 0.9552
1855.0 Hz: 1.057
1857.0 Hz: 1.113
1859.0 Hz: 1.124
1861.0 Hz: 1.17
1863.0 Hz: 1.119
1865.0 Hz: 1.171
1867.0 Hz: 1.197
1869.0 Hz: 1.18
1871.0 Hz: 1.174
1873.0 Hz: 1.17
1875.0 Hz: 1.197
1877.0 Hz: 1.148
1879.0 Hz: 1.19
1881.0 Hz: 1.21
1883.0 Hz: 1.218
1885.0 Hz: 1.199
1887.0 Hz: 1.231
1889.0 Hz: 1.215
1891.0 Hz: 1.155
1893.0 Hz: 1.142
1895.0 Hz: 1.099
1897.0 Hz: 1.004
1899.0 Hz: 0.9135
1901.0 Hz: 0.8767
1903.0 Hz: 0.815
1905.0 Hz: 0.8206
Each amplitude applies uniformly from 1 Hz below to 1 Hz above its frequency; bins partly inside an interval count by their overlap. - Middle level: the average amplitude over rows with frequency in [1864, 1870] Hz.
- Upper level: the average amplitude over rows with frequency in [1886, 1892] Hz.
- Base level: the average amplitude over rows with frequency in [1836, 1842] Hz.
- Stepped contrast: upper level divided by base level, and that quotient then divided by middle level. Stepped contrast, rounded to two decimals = 0.96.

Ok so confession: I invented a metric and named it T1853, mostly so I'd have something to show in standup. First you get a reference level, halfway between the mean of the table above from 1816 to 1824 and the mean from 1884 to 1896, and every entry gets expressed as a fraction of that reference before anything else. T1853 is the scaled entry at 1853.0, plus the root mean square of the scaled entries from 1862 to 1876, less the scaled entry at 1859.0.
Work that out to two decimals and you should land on 0.93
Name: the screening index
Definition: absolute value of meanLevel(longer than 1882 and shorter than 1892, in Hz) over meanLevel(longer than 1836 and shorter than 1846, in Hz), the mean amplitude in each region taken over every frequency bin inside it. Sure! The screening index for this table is 1.27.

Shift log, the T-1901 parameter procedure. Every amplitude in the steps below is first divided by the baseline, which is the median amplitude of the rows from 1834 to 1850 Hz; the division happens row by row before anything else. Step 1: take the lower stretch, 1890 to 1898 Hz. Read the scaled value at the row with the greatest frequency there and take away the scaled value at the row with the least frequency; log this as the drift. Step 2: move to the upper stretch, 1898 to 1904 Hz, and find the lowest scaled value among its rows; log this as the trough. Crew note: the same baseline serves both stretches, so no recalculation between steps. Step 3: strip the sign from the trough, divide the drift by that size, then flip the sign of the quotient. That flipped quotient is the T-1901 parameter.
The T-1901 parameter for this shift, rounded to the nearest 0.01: 0.19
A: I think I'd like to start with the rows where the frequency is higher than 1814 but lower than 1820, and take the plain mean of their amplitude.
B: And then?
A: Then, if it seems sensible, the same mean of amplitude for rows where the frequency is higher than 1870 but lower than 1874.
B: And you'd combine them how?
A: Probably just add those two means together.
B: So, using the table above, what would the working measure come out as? 1.99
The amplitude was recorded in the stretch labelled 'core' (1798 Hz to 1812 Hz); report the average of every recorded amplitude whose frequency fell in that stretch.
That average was 0.86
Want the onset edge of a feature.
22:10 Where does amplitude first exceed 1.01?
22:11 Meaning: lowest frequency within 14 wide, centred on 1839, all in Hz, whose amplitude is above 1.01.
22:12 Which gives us 1833.0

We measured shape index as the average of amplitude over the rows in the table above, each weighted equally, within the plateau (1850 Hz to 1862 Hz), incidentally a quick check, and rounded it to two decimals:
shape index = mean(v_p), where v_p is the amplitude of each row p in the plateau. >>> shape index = 1.04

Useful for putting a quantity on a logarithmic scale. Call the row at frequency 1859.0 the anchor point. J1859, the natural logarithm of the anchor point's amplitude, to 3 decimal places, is 0.117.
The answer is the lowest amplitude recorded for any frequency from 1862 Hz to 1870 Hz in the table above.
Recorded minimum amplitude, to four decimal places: 1.1190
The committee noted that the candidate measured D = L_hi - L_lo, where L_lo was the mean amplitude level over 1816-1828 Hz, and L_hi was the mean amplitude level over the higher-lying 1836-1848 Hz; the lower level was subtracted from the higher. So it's -0.14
